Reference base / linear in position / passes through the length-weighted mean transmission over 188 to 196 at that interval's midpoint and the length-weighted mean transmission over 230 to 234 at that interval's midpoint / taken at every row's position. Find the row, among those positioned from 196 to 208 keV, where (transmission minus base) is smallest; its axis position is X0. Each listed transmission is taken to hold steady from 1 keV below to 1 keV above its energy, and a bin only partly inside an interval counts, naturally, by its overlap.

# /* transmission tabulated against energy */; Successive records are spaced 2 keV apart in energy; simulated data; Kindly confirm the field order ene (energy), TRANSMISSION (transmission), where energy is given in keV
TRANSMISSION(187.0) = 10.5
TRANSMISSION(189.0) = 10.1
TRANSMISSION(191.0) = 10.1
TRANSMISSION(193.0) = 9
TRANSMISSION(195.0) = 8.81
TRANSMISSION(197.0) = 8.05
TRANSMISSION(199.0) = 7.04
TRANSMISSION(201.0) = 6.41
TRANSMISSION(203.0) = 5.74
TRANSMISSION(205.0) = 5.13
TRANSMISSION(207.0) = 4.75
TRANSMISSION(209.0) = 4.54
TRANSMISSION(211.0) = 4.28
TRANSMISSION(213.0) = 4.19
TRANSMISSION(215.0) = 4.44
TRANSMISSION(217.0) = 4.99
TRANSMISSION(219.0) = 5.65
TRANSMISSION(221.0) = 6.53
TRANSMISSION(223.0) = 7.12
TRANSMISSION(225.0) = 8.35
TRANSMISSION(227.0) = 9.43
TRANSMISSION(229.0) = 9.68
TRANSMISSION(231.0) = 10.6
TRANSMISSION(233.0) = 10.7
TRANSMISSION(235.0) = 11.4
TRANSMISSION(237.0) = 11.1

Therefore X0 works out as 207.0 keV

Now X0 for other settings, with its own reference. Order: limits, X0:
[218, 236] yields 219.0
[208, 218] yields 213.0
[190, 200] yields 199.0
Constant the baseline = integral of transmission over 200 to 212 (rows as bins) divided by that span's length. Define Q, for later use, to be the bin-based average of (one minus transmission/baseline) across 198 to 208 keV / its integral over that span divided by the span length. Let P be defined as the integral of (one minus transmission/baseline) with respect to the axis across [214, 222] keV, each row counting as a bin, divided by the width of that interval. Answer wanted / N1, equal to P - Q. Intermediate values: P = -0.1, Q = -0.1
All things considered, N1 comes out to 0.1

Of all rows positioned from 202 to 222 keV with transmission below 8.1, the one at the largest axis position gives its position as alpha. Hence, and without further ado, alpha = 221.0 keV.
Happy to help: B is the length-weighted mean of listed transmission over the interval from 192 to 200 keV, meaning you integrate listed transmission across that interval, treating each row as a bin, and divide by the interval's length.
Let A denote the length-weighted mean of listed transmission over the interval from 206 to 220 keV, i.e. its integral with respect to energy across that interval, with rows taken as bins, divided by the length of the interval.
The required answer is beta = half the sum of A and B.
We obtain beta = 6.5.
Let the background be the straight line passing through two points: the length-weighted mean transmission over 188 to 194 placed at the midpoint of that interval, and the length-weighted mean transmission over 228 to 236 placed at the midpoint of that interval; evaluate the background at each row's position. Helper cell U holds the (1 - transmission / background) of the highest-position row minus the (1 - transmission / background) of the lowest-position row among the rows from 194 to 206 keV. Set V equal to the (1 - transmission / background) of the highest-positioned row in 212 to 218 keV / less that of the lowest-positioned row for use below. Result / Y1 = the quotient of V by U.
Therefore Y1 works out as -0.2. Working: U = 0.4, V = -0.07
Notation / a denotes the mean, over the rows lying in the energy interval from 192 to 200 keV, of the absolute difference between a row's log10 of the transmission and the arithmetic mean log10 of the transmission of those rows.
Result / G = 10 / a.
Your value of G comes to 274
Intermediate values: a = 0.036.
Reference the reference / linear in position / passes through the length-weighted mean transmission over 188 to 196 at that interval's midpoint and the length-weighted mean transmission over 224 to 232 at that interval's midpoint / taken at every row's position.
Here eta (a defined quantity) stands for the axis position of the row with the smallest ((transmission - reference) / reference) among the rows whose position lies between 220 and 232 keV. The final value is 221.0 keV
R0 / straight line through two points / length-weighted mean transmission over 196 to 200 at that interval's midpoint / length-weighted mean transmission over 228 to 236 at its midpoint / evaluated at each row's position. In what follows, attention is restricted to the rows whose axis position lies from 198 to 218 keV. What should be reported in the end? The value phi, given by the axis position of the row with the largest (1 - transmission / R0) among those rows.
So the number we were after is 213.0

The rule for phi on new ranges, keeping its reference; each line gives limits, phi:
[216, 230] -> 217.0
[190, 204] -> 203.0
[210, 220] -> 213.0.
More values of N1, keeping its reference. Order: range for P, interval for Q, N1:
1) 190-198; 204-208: -0.8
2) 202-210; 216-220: 0.1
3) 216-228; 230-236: 0.8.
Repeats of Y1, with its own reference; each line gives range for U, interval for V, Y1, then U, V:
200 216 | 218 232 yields -2.2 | 0.2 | -0.46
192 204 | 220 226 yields -0.5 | 0.3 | -0.17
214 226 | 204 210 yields -0.2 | -0.4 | 0.06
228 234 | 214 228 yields 5.2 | -0.1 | -0.47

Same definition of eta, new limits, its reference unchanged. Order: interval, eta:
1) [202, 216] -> 213.0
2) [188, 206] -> 205.0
